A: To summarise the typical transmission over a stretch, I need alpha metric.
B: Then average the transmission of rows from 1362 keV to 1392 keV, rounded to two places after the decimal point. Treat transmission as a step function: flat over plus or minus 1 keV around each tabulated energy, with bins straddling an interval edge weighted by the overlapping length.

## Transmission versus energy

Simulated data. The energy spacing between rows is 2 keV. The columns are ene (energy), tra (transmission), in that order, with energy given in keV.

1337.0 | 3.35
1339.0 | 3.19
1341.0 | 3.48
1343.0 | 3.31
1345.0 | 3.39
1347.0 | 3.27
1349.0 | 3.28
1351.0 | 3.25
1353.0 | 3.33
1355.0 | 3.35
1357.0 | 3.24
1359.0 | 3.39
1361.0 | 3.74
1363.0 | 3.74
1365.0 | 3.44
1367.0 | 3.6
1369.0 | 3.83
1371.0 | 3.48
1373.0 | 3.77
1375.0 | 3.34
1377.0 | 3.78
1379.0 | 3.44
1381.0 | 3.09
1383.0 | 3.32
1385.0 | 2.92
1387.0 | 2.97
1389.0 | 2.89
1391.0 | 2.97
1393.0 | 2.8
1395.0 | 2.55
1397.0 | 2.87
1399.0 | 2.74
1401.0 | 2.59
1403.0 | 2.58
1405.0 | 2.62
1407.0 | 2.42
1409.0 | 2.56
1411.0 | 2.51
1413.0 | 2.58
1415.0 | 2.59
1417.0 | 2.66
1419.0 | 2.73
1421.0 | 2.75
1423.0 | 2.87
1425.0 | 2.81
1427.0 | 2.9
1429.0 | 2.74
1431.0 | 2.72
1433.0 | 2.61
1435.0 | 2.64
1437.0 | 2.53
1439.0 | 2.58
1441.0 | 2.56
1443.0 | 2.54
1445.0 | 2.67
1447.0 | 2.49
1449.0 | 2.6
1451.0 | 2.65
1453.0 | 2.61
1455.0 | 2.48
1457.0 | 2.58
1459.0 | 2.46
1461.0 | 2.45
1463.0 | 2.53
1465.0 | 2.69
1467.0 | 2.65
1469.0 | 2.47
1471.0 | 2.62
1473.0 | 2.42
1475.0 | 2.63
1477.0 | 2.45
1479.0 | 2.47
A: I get 3.37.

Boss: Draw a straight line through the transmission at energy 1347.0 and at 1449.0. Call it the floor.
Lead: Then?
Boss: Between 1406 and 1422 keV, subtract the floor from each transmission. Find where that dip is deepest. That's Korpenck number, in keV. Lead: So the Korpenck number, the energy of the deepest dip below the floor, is 1407.0 keV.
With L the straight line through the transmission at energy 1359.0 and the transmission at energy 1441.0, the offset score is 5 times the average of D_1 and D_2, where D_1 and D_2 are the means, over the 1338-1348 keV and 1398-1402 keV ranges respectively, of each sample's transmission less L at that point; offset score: -1.3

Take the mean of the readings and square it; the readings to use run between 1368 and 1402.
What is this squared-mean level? 10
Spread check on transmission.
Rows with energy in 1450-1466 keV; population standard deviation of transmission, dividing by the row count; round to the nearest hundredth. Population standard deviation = 0.08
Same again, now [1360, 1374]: 0.14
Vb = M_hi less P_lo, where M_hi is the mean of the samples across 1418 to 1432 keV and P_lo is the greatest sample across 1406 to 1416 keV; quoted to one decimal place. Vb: 0.2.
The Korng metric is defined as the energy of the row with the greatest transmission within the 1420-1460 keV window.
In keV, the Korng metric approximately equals 1427.0 keV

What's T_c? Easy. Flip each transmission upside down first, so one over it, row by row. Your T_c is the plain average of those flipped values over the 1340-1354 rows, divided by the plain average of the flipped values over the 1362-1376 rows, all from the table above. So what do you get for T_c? 1.08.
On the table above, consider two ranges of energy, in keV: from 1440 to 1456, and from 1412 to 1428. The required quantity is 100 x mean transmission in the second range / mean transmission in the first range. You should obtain 106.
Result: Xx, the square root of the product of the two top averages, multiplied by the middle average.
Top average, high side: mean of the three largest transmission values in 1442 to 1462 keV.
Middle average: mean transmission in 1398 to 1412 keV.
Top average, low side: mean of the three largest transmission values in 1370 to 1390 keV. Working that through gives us 8.0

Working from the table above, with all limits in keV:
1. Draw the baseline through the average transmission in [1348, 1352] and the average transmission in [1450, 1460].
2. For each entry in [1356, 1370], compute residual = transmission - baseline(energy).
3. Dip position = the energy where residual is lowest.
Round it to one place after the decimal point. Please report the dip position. 1357.0 keV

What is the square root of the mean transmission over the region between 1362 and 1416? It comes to 1.74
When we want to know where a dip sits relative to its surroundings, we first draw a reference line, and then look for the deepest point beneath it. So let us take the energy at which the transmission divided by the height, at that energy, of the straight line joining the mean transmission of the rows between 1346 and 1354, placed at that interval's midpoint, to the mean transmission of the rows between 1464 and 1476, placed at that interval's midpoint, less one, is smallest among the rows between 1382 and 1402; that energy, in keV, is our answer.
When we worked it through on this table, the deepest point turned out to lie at 1395.0 keV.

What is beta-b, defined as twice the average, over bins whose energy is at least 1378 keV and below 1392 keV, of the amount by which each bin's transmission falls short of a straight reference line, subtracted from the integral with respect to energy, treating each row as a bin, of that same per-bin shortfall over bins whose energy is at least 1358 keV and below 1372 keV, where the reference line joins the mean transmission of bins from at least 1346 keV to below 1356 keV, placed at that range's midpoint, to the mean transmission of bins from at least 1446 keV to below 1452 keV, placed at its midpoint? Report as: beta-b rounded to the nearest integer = -6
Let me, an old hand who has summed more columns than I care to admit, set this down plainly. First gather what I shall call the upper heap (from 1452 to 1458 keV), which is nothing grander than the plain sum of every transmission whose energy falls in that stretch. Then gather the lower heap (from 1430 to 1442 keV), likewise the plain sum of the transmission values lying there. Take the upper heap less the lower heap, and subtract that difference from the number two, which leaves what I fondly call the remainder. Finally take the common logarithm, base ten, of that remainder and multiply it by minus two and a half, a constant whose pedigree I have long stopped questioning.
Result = -2.5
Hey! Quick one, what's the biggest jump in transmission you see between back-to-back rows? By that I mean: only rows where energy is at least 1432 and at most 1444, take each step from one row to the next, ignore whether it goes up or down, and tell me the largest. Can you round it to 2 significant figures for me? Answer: 0.11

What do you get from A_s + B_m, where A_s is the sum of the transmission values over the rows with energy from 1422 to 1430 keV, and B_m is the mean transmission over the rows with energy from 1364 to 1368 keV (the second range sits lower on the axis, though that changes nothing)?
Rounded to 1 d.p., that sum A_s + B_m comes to 14.8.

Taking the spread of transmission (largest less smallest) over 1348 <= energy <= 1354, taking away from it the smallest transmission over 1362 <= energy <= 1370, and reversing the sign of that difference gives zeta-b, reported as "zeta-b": 3.4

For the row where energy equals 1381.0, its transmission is 3.09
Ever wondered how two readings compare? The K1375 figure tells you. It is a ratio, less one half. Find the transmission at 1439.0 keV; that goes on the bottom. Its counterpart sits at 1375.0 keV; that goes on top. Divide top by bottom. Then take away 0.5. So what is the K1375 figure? 0.79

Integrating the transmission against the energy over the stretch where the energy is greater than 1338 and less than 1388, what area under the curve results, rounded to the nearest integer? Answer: 170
